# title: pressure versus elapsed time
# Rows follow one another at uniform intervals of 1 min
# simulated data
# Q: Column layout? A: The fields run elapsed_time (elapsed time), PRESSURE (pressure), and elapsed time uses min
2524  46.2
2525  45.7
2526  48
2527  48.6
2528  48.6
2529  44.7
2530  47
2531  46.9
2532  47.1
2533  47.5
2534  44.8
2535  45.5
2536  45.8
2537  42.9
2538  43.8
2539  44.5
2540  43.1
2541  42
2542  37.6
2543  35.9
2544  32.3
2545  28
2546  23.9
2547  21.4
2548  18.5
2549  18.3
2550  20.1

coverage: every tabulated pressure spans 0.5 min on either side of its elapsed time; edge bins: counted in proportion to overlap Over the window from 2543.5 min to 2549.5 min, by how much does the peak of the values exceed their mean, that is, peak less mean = 9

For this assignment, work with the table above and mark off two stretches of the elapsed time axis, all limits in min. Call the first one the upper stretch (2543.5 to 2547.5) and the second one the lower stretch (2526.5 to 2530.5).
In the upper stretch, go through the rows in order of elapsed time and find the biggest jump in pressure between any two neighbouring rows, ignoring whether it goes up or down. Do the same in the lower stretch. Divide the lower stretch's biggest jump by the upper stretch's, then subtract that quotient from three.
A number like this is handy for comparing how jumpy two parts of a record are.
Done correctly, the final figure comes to 2.09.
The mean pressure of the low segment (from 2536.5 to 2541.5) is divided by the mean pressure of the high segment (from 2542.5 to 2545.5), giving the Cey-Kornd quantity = 1.3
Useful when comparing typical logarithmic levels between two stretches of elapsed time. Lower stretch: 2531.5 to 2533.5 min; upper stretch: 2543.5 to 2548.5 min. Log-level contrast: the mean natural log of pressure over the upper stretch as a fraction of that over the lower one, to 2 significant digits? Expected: 0.83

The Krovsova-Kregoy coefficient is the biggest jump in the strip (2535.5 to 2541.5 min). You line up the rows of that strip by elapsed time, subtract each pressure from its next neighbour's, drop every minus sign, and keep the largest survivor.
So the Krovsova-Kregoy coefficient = 2.90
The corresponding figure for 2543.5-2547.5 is 4.30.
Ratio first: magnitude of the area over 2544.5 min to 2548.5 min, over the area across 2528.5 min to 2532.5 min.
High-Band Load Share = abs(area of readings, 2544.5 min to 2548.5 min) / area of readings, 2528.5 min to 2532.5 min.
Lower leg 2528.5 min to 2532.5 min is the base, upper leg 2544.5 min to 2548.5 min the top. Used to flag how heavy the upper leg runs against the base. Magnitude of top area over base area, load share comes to 0.5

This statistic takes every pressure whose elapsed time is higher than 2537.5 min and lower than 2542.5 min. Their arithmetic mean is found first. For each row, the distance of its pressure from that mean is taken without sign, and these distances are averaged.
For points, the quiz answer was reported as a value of 1.9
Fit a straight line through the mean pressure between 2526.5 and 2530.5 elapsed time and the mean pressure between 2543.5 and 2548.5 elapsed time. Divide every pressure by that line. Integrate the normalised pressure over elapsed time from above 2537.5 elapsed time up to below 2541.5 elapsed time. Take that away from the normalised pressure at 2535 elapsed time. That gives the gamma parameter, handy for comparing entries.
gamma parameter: -4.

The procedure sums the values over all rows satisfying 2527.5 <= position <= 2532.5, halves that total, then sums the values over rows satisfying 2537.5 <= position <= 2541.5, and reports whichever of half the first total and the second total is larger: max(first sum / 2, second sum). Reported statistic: 173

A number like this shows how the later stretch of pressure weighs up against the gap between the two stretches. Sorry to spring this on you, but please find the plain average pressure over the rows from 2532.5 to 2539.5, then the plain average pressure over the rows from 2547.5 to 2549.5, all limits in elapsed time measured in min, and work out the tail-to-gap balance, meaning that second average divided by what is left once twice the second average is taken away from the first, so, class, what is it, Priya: 2.3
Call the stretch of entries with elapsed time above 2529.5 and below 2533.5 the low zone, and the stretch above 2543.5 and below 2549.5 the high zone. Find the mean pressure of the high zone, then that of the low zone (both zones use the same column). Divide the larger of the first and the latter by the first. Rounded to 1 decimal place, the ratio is 2.0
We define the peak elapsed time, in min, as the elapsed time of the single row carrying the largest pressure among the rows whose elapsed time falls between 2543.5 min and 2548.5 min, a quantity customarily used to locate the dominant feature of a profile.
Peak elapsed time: 2544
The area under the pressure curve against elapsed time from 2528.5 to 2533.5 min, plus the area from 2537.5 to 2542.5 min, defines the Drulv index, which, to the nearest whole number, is 444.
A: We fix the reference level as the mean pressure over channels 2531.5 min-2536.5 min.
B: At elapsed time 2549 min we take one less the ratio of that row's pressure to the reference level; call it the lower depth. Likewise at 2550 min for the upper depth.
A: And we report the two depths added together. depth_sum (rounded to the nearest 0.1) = 1.2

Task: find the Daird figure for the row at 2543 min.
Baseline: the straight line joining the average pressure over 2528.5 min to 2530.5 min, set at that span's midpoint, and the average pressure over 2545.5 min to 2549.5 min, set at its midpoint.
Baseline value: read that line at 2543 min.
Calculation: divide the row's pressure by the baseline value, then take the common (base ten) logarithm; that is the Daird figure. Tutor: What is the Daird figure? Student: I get 0.13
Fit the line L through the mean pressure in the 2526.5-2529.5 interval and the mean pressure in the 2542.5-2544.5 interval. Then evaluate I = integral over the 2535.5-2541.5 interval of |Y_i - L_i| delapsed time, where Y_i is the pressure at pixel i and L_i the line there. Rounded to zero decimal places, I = 32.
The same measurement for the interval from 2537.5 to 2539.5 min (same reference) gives 12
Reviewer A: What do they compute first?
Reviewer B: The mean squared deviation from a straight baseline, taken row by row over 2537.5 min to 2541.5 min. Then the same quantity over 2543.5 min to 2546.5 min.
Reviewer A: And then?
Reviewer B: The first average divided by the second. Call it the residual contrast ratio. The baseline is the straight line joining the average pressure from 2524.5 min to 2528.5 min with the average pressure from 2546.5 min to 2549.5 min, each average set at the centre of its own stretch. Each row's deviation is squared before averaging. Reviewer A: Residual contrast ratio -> 5.9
